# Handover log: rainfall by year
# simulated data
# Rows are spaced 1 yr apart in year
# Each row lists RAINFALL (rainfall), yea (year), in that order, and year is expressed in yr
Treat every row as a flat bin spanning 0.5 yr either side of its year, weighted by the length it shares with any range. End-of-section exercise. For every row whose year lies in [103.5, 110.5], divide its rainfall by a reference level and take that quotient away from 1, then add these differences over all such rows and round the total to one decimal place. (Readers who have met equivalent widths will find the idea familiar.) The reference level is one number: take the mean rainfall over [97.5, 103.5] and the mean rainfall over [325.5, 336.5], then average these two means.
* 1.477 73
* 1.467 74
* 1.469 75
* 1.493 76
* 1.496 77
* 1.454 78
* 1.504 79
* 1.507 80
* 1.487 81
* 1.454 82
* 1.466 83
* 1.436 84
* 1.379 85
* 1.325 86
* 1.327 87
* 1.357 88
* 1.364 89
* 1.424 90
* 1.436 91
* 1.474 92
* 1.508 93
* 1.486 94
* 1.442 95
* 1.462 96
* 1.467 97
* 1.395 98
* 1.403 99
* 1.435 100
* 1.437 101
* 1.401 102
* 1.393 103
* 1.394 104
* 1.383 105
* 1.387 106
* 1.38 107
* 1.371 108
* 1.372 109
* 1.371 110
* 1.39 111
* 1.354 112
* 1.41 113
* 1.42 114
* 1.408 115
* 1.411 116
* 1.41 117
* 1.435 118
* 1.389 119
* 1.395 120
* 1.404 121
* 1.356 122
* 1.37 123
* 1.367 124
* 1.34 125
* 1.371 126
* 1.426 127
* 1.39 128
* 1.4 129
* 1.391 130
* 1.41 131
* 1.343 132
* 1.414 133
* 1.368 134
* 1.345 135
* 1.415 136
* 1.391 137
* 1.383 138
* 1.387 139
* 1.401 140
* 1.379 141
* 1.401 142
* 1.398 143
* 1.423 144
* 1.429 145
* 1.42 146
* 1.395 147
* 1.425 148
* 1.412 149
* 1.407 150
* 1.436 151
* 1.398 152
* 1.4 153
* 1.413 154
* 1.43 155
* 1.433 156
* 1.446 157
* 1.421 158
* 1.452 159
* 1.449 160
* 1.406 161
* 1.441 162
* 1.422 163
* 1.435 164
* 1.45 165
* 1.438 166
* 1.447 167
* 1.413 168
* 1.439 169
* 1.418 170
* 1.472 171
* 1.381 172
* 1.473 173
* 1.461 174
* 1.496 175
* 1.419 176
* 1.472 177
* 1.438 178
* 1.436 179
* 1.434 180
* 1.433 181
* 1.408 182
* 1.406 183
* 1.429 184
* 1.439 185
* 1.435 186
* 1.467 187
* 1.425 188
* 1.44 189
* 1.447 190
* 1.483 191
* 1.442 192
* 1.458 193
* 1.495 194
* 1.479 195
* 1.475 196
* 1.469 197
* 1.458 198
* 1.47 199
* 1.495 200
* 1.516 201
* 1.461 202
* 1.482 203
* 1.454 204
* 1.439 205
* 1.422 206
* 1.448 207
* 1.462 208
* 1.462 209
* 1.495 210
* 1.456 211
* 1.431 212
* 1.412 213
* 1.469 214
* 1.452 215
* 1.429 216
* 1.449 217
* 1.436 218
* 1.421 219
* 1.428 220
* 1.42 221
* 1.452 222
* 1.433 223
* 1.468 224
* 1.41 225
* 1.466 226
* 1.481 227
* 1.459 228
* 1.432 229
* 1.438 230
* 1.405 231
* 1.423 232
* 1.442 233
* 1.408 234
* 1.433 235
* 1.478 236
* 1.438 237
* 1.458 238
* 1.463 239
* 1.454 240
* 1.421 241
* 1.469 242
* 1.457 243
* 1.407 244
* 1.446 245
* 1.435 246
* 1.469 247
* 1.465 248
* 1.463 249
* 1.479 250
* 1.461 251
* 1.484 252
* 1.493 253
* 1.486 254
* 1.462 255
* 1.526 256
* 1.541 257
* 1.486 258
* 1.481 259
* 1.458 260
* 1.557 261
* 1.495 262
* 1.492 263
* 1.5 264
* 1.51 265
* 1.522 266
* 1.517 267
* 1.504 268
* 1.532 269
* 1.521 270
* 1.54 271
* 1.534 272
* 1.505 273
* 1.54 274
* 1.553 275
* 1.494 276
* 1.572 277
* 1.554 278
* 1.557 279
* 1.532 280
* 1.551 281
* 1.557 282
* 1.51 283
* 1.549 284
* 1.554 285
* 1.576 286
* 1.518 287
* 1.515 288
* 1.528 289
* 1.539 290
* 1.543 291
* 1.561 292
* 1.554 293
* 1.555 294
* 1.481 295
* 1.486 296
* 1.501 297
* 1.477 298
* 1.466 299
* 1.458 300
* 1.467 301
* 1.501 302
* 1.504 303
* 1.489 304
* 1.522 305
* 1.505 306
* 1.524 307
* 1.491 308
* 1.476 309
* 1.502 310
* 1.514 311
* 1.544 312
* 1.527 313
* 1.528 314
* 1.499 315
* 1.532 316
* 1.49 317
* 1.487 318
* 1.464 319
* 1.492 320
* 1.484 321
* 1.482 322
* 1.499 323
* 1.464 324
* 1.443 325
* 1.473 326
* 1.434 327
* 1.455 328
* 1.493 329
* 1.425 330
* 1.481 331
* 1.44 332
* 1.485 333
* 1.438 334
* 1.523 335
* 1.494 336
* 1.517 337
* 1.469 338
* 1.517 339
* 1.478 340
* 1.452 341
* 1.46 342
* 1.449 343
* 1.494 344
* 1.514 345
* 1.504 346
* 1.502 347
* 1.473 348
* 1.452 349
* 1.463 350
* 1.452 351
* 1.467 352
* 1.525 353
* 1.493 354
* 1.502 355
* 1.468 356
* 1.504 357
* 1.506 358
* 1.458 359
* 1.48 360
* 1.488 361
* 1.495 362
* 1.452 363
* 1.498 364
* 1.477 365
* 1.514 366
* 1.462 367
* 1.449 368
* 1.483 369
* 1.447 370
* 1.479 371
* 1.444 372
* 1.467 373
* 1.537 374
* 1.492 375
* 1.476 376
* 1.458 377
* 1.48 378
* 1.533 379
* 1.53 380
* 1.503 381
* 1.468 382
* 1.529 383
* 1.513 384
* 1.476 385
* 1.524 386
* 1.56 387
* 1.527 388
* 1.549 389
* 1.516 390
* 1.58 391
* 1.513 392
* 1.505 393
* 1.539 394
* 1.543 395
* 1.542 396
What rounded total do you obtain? 0.3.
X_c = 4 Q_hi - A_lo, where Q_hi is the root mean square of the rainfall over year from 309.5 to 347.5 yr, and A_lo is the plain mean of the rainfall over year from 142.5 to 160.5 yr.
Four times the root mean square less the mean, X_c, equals 4.52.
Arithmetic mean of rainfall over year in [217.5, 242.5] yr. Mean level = 1.44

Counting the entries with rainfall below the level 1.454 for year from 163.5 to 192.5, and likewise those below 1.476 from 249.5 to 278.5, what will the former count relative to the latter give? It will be 7.3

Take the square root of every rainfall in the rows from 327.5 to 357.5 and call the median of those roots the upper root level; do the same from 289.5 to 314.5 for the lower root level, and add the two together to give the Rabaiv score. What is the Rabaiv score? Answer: 2.443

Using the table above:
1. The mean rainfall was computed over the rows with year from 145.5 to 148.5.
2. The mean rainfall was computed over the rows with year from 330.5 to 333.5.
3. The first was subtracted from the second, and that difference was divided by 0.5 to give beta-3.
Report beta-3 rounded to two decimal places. 0.11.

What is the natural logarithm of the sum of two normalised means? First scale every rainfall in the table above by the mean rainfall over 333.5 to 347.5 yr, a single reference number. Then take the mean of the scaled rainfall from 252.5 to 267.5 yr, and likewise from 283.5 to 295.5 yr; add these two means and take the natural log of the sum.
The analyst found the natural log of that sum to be 0.72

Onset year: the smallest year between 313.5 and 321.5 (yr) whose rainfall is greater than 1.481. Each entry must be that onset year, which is 314 yr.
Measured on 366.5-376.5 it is 369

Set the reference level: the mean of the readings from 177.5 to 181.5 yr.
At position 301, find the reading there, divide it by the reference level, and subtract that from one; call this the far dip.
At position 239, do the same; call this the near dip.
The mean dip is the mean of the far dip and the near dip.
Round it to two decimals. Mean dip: -0.02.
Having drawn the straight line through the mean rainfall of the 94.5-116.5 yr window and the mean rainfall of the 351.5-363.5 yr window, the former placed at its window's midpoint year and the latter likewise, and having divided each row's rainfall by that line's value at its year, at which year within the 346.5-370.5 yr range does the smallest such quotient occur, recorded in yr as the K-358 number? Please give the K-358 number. 370 yr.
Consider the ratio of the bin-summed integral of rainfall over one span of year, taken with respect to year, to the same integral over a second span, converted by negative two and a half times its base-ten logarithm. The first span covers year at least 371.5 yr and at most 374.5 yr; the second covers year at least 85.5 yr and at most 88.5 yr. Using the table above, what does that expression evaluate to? -0.11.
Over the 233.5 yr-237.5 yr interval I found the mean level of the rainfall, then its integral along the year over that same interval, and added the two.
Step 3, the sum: 7.20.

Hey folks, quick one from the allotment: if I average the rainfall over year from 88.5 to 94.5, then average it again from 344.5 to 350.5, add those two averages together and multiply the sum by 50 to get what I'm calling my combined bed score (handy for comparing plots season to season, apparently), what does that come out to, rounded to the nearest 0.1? 146.7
